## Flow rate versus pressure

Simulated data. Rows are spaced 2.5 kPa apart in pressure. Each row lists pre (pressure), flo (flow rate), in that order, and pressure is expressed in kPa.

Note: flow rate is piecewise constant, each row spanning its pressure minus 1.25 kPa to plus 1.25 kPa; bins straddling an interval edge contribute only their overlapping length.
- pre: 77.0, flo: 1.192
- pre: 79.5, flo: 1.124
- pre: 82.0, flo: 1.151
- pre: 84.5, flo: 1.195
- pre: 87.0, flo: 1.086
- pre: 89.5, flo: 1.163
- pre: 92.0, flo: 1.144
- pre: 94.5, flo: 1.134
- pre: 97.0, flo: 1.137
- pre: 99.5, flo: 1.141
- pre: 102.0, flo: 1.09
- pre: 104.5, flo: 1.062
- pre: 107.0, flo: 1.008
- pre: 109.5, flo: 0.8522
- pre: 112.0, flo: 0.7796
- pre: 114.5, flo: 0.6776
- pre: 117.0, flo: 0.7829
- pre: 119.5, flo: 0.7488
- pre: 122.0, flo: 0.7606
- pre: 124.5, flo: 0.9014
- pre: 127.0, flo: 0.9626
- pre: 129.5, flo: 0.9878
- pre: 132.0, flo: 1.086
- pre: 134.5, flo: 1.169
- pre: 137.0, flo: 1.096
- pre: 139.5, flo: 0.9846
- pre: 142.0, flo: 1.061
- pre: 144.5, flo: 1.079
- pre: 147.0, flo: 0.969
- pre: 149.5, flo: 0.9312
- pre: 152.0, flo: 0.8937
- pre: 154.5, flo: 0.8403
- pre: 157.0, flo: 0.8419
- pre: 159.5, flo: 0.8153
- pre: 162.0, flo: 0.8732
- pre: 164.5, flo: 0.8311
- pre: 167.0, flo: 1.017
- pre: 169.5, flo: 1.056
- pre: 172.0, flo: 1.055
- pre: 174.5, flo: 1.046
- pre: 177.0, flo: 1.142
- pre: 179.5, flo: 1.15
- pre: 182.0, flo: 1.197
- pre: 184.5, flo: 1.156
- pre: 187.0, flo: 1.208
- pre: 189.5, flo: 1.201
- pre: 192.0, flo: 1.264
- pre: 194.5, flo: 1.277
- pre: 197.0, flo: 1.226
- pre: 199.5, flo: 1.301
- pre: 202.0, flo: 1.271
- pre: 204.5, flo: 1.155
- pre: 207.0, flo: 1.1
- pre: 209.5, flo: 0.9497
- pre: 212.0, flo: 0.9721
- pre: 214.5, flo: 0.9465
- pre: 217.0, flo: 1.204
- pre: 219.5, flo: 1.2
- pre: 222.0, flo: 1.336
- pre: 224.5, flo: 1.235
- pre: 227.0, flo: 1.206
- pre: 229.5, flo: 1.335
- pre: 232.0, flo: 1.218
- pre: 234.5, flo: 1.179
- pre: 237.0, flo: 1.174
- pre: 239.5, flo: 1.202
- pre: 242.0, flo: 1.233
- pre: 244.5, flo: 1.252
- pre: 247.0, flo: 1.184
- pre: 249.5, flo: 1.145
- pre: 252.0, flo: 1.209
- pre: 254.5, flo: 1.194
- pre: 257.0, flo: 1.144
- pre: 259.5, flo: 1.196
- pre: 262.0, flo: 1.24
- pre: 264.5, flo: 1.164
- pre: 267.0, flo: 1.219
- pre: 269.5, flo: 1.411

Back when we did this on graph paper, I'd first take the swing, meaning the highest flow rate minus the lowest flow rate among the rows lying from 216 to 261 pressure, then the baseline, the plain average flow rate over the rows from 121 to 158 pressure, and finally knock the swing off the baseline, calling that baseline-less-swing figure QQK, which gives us 0.78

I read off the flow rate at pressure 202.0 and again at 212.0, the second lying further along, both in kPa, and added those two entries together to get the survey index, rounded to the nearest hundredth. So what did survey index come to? 2.24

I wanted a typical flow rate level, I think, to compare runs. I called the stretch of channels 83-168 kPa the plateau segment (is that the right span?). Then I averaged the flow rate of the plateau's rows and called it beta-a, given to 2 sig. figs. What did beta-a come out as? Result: 0.97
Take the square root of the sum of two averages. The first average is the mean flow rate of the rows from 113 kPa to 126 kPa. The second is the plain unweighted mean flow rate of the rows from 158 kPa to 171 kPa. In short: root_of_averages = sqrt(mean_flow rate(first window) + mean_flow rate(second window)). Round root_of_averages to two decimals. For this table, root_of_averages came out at 1.30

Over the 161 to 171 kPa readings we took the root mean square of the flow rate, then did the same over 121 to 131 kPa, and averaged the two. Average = 0.93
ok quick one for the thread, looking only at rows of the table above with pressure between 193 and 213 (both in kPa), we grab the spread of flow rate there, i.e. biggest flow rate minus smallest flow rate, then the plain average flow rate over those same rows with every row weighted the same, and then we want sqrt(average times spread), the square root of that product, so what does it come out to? 0.64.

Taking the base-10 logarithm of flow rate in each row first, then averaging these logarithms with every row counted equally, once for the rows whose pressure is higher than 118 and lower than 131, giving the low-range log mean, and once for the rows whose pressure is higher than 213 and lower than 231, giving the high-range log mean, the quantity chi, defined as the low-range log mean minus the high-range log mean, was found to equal -0.14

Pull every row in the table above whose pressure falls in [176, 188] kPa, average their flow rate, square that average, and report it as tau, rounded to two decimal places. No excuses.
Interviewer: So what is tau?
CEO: 1.37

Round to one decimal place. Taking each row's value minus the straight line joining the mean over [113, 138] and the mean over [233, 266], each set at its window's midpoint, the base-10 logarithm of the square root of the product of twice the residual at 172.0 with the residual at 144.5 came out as -1.0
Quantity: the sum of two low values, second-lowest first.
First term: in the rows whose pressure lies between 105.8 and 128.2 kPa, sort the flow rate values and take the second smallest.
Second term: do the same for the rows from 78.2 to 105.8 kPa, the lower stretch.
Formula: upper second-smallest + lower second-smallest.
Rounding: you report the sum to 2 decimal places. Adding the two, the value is 1.83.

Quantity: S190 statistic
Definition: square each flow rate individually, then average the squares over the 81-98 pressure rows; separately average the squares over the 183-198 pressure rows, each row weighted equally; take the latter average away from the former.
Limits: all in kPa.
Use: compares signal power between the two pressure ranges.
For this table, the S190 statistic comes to -0.18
